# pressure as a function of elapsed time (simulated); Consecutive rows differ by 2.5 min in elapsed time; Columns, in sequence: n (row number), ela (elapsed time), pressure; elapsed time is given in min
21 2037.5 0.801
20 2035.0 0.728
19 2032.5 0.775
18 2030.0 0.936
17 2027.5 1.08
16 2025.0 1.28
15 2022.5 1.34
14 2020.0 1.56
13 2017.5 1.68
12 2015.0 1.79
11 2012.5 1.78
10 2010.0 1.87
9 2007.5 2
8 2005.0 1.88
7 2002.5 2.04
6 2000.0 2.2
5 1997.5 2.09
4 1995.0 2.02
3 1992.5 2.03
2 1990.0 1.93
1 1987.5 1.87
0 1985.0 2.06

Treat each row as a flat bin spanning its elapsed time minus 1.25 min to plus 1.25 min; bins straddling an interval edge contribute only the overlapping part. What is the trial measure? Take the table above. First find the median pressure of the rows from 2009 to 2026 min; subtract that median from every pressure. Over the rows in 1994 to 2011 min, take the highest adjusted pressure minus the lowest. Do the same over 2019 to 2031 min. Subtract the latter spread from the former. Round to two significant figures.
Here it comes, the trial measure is -0.29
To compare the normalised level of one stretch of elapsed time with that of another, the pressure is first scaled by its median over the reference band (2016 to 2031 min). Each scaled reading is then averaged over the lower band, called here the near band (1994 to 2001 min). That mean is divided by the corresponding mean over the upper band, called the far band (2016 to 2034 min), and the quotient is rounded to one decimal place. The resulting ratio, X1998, 1.7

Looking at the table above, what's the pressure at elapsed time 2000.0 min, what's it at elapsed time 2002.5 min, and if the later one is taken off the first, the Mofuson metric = 0.16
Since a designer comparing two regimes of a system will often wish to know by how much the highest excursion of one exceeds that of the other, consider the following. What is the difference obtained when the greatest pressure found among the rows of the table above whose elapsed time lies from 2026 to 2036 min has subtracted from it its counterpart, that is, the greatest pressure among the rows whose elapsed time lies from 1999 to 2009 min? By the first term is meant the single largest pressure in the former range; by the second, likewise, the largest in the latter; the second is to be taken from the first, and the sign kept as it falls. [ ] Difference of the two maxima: -1.1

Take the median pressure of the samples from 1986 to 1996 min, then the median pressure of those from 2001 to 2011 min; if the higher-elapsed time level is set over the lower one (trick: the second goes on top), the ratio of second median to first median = 0.98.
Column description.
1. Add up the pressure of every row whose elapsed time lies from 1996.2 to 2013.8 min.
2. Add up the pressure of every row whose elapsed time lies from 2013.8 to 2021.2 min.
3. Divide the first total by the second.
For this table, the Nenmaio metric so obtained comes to 2.8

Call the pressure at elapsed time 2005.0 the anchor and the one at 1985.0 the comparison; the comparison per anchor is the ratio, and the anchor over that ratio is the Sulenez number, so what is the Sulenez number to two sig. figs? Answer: 1.7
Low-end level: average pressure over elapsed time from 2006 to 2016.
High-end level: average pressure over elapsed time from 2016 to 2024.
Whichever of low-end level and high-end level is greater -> 1.86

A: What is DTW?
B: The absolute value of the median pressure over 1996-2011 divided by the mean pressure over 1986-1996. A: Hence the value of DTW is 1.0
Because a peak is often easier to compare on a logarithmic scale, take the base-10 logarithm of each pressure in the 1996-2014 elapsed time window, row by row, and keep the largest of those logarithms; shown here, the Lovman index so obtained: 0.34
